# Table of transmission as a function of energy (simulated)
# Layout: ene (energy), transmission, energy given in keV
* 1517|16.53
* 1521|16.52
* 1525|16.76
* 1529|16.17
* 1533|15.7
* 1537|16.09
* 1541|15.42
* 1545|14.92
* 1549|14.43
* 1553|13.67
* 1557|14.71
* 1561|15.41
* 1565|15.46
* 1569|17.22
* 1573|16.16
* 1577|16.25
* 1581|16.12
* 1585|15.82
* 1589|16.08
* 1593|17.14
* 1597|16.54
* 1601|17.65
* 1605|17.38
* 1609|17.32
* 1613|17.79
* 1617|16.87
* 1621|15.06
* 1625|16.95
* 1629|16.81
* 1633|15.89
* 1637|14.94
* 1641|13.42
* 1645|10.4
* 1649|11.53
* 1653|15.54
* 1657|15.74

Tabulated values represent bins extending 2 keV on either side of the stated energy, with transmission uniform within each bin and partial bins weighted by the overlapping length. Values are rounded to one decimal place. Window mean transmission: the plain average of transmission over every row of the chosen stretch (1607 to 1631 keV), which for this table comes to 16.8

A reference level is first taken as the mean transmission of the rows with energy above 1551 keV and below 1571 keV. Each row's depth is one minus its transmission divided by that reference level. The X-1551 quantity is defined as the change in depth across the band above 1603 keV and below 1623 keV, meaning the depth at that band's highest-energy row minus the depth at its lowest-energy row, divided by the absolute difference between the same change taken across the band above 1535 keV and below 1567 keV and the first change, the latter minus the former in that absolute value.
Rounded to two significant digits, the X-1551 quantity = 1.4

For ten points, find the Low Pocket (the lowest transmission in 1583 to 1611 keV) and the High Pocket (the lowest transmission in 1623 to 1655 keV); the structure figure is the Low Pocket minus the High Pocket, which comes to 5.4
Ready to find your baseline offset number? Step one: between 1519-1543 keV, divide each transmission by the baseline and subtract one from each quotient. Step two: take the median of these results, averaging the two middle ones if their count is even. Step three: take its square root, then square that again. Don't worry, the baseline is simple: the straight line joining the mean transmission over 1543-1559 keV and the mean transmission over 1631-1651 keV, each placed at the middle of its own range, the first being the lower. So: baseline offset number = 0.10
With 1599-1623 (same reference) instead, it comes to 0.27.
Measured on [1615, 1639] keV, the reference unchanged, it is 0.22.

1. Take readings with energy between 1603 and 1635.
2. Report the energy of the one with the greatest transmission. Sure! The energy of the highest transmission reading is 1613 keV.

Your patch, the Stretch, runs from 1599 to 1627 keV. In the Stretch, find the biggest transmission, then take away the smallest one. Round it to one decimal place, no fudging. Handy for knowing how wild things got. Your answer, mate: 2.7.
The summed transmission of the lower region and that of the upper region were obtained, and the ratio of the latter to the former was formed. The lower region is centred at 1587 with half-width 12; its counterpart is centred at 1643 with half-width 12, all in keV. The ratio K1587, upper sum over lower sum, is 0.83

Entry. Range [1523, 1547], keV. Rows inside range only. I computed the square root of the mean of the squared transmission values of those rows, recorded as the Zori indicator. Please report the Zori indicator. 15.9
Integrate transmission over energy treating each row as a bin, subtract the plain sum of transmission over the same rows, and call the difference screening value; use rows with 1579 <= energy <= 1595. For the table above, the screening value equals 195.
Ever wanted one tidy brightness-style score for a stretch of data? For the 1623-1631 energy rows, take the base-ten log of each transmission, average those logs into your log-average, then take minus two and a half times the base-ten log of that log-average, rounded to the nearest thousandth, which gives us -0.222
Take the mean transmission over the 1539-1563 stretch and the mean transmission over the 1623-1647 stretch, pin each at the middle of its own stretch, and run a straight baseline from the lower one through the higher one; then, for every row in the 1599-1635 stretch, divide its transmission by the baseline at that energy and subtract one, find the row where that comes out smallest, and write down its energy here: 1621 keV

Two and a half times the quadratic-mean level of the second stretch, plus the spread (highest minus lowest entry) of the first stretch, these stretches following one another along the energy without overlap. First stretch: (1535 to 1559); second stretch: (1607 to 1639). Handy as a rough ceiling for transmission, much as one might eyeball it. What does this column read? 43.6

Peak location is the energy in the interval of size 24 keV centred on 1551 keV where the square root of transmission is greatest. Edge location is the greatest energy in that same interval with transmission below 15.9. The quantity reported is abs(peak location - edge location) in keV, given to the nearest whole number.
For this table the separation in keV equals 20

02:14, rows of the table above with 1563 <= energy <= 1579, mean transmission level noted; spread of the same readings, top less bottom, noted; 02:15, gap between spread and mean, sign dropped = 14.5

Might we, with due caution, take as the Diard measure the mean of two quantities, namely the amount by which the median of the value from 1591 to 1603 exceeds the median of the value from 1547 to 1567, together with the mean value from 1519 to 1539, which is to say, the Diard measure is 9.3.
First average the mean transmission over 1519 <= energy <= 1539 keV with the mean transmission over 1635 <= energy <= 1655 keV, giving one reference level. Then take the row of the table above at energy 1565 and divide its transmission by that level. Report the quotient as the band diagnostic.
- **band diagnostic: 1.05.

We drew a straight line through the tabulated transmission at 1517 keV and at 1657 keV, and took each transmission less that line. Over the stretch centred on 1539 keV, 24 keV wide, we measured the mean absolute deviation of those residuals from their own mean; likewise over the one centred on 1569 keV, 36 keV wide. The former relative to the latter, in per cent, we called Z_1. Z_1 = 63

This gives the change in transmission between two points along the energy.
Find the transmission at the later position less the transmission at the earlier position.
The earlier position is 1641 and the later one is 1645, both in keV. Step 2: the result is -3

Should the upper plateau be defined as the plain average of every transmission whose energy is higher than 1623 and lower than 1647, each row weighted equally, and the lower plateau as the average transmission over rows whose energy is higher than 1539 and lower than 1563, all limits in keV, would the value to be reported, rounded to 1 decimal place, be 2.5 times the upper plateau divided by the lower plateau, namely 2.5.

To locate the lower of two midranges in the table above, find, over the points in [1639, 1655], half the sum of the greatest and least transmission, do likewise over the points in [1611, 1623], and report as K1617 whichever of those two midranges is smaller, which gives 13.0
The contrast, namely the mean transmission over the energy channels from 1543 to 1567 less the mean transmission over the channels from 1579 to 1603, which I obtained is -1.8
